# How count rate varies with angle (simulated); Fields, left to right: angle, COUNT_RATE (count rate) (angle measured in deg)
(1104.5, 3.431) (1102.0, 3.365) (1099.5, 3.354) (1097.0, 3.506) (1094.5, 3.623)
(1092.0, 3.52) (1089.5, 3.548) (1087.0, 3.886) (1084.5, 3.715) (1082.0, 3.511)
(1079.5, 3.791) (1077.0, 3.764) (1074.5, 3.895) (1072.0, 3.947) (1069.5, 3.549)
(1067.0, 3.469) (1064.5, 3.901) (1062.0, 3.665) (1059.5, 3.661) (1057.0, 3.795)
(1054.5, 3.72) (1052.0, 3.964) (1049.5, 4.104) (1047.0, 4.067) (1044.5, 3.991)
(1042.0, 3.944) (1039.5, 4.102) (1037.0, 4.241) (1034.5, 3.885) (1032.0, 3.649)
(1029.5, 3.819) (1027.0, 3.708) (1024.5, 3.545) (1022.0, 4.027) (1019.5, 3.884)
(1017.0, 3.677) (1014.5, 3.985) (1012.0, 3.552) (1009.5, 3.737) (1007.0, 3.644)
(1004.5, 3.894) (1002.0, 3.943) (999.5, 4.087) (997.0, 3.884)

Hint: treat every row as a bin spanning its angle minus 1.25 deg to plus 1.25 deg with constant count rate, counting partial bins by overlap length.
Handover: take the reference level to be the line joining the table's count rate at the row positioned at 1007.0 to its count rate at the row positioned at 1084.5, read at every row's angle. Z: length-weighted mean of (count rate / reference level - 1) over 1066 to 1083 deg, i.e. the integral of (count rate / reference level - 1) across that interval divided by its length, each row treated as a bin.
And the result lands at 0.001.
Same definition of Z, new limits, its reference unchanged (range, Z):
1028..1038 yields 0.059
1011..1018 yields 0.026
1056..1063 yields 0.004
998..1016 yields 0.052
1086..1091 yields -0.005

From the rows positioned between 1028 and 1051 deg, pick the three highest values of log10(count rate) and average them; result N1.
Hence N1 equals 0.618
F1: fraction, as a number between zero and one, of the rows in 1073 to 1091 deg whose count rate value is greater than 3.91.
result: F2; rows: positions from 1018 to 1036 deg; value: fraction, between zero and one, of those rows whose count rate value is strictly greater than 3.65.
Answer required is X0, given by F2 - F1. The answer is 0.71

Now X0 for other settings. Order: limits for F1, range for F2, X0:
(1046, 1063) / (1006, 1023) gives 0.29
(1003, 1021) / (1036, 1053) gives 0.86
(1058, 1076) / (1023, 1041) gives 0.57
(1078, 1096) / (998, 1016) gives 0.71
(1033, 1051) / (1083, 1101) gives -0.57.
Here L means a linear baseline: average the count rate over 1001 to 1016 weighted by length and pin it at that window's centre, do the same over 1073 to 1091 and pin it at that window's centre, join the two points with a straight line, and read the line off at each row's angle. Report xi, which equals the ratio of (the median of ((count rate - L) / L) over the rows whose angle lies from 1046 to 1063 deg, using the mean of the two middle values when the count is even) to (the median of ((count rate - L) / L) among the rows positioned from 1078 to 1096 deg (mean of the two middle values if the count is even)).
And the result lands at -0.5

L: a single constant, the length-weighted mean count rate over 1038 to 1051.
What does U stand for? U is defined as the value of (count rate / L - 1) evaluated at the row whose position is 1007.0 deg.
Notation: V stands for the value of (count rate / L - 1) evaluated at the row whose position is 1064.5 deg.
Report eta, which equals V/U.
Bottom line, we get 0.4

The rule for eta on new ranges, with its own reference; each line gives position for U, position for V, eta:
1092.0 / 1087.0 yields 0.3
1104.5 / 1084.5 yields 0.5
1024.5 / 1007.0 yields 0.8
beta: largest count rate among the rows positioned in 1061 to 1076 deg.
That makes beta 3.947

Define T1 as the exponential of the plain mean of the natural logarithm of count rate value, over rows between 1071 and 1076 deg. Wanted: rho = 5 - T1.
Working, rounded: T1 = 3.9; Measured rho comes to 1.1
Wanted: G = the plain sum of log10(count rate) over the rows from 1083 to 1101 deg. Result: 3.9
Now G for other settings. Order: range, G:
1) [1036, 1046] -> 2.4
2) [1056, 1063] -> 1.7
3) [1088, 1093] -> 1.1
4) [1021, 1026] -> 1.2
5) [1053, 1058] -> 1.1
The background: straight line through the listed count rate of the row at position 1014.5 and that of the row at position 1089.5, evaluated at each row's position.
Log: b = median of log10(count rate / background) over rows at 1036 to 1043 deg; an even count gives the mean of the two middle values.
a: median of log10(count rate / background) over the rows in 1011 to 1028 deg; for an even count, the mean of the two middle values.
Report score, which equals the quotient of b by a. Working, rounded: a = -0.02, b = 0.029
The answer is -1.2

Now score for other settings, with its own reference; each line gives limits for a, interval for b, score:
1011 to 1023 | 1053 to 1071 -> 0.6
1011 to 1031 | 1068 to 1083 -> -1.2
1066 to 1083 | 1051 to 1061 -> 0.1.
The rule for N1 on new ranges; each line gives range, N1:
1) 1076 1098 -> 0.581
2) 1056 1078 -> 0.593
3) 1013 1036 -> 0.598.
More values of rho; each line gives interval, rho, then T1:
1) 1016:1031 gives 1.2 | 3.8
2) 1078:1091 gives 1.3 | 3.7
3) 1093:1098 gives 1.4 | 3.6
